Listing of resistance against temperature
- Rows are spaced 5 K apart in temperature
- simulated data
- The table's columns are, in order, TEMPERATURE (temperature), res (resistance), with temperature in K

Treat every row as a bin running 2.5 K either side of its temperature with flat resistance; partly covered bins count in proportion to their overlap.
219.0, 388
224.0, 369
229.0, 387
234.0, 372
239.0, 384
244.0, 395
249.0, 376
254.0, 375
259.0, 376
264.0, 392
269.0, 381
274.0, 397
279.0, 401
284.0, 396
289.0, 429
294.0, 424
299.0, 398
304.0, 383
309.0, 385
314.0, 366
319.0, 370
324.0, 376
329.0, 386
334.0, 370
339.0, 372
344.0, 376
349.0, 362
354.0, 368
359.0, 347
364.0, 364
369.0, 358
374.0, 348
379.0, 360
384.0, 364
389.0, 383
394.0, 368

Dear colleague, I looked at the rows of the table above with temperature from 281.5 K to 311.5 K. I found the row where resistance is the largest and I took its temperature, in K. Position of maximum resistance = 289.0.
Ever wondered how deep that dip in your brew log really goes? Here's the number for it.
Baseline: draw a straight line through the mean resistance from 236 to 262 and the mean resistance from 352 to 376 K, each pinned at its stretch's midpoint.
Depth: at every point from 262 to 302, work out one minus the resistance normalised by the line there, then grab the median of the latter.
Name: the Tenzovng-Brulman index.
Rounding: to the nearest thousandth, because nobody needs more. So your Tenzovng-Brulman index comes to -0.064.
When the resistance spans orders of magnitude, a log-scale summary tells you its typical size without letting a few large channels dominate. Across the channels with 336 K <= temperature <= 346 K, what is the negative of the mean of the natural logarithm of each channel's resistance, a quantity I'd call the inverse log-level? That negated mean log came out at -5.92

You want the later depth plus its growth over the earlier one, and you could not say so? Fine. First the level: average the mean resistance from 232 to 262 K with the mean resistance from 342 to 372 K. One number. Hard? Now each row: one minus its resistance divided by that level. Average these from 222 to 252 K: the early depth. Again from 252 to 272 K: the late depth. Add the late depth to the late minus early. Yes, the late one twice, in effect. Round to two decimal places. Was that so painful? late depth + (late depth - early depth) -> -0.03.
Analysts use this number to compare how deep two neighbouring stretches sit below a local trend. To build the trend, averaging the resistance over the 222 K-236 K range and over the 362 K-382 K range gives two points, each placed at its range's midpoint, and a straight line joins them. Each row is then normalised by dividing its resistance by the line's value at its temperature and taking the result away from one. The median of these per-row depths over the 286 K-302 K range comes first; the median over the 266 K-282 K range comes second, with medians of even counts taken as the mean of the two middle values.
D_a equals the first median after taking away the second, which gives -0.081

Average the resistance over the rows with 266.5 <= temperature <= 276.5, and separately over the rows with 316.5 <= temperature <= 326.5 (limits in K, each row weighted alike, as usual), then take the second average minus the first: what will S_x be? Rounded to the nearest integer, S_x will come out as -16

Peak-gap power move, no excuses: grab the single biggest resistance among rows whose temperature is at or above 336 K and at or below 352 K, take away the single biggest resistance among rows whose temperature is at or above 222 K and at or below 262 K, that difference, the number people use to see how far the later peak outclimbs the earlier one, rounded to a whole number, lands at -19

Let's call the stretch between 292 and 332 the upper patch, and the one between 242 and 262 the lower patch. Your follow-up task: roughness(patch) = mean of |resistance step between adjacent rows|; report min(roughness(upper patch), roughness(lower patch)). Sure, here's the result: 7.0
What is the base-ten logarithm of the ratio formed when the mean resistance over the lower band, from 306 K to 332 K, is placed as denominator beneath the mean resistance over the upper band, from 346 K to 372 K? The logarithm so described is -0.020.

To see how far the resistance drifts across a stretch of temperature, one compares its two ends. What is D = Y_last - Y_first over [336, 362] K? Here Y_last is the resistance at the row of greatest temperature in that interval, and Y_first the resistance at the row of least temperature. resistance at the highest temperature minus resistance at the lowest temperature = -25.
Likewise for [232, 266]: 20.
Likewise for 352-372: -10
